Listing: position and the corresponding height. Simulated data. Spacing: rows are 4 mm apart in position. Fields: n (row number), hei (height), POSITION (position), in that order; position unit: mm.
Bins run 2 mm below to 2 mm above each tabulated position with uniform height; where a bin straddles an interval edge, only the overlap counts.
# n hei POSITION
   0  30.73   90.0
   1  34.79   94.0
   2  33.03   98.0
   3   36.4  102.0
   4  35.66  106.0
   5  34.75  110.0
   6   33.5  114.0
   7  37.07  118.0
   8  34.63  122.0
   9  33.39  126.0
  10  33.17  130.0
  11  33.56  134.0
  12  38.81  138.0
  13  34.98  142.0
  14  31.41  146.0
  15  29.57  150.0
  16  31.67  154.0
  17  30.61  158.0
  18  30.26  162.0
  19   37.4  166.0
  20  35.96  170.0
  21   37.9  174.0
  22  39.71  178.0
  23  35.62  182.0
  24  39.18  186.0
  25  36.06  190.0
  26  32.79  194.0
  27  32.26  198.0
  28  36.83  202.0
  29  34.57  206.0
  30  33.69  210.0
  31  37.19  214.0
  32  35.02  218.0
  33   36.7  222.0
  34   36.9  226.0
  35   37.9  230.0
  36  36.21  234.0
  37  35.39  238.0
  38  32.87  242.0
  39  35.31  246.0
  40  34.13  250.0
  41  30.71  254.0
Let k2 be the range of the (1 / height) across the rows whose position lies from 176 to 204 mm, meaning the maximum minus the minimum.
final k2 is 0.0058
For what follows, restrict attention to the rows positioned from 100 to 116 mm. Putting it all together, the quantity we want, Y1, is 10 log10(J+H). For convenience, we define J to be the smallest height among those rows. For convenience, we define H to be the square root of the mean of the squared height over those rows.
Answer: 18.4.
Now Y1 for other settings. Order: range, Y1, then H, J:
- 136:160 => 18.0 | 33.0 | 29.57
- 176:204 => 18.4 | 36.2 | 32.26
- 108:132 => 18.3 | 34.4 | 33.17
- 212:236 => 18.6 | 36.7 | 35.02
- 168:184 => 18.6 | 37.3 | 35.62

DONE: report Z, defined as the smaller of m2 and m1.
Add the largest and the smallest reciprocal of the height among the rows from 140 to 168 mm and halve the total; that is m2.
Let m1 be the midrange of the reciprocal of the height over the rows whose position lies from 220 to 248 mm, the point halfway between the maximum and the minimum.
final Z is 0.0284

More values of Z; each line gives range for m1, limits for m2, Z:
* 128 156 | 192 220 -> 0.0289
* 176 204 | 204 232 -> 0.0280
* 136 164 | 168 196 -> 0.0278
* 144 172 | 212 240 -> 0.0275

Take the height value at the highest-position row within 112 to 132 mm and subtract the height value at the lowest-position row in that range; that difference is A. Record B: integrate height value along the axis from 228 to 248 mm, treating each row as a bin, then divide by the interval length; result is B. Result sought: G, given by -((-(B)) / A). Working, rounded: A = -0.3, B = 35.5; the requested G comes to -108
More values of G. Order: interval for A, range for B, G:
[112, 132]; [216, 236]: -111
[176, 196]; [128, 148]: -5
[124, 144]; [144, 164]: 19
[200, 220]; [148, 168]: -18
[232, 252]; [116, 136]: -17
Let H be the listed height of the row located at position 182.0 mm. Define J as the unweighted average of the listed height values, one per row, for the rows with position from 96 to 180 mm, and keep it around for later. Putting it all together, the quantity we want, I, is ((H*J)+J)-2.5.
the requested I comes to 1259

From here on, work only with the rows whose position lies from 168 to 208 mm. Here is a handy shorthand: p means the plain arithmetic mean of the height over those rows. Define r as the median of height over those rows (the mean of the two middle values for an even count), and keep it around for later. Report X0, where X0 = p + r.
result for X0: 72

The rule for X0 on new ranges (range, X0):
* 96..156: 68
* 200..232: 73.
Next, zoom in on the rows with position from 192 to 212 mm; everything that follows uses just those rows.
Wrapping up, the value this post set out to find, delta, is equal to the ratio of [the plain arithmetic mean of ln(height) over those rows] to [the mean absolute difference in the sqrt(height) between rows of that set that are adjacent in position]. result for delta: 20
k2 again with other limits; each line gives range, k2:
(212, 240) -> 0.0022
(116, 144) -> 0.0044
